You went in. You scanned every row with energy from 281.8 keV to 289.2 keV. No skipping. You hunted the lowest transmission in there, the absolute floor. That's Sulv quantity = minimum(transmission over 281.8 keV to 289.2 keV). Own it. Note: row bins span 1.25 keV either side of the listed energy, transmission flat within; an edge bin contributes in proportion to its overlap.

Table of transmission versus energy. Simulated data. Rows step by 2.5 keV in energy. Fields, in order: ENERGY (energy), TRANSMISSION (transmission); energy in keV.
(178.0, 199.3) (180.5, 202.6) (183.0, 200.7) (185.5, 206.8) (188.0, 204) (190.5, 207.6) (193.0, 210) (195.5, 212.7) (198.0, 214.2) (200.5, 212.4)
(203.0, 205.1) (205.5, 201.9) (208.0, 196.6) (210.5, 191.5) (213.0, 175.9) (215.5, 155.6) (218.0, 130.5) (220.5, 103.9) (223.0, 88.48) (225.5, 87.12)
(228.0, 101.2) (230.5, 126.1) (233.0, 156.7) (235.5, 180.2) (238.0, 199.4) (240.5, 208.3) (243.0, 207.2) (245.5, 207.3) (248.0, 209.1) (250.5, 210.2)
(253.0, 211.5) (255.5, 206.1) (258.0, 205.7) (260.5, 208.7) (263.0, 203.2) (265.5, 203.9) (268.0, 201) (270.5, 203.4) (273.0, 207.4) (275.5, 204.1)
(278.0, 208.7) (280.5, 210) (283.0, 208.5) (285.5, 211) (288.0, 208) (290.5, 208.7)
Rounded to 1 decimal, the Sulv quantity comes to 208.0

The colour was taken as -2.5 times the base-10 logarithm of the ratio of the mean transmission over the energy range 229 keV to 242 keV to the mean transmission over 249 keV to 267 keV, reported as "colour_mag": 0.2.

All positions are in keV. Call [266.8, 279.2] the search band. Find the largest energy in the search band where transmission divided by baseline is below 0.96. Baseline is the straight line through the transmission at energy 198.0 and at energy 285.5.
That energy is 268.0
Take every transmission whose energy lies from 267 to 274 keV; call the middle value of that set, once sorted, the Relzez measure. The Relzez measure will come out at 203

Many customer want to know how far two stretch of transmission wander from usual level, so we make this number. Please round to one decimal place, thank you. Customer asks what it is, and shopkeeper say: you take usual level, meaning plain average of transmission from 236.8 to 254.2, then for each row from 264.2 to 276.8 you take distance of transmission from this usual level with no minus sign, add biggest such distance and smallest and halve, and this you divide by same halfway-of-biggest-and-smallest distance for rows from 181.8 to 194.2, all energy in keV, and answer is 1.0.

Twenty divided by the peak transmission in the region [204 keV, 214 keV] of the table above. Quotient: 0.099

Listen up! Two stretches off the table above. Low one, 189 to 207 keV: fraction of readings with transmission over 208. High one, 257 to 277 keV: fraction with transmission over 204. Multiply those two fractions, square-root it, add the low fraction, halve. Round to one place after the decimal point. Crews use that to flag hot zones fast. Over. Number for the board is 0.6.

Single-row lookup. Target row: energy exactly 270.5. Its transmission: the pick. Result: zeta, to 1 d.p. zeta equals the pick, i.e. 203.4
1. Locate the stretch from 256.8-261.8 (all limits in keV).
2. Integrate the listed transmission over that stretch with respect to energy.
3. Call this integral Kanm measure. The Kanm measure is 1036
